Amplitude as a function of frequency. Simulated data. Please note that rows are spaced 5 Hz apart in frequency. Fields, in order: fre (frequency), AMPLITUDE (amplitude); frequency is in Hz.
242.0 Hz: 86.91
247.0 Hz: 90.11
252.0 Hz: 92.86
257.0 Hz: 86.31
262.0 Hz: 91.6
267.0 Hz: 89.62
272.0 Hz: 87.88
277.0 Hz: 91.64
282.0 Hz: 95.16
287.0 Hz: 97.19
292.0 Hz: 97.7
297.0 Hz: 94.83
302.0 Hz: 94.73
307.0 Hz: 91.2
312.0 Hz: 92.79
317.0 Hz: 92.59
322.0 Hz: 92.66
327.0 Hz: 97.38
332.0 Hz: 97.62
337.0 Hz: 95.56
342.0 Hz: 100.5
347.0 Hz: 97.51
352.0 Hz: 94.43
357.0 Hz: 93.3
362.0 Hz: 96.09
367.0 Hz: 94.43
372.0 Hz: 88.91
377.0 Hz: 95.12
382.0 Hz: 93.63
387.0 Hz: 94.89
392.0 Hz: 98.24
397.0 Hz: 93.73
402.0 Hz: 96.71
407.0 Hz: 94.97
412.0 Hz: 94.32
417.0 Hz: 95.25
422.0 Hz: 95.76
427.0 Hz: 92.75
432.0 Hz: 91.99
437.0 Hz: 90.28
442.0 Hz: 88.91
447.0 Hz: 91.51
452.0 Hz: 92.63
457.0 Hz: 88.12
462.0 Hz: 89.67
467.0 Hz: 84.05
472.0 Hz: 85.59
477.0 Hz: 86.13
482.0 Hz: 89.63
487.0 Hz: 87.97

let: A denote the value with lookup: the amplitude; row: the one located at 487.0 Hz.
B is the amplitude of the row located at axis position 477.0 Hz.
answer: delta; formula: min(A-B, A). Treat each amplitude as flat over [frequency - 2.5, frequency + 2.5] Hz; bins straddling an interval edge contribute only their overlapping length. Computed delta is 1.8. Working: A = 87.97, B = 86.13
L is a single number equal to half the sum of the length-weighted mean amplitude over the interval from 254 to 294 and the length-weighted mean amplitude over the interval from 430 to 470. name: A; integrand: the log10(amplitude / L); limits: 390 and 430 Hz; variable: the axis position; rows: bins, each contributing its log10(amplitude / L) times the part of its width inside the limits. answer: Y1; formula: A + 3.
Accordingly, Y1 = 3.8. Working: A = 0.8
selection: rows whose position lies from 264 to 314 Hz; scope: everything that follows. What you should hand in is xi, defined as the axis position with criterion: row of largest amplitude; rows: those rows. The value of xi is 292.0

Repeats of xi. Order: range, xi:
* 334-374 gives 342.0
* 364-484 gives 392.0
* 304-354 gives 342.0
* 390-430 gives 392.0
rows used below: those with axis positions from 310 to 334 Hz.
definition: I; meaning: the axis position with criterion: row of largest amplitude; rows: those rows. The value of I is 332.0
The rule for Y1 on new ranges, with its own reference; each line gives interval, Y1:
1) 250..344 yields 4.2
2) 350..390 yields 3.6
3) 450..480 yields 2.5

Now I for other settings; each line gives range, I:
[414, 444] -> 422.0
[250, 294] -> 292.0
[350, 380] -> 362.0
